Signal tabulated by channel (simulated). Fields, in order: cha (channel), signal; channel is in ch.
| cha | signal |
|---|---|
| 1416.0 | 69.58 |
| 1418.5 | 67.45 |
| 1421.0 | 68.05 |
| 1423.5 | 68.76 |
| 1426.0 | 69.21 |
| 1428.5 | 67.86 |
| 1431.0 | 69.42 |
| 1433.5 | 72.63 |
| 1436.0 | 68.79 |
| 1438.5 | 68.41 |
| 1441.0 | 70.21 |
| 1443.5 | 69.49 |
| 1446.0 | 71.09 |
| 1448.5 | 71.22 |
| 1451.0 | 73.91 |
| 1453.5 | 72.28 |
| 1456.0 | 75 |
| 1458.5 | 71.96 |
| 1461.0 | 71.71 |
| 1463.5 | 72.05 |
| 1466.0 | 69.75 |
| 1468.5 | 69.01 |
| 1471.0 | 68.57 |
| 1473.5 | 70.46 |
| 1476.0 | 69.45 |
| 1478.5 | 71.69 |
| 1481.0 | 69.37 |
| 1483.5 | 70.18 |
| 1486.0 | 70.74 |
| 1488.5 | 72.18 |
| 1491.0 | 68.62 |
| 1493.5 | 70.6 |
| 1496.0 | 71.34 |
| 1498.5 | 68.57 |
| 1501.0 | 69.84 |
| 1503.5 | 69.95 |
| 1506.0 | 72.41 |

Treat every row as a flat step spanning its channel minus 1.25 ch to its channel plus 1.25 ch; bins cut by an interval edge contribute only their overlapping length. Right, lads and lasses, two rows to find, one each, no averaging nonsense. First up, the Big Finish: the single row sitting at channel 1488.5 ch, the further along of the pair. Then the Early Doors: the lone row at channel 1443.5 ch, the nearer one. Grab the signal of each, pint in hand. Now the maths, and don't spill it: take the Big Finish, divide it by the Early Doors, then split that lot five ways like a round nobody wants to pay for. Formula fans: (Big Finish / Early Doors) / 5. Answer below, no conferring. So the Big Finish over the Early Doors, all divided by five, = 0.208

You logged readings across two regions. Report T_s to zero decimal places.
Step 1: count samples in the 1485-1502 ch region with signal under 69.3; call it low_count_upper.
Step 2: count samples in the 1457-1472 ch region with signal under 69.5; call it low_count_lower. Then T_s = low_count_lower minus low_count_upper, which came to 0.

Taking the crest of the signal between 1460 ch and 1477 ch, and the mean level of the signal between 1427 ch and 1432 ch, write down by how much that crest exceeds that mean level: 3.4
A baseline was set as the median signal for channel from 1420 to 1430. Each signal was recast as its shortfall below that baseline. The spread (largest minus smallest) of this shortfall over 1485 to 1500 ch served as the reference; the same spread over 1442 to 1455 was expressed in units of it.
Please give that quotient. 1.2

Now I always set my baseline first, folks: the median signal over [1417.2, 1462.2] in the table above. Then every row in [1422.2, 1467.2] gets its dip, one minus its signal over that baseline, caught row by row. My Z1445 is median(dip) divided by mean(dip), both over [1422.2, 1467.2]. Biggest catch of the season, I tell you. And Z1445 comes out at 0.88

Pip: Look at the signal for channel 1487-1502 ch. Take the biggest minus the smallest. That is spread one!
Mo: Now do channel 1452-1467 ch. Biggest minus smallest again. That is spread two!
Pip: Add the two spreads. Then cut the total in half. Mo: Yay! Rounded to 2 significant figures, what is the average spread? 4.4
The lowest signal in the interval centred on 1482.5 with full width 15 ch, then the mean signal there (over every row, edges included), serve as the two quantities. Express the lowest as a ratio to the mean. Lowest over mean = 0.983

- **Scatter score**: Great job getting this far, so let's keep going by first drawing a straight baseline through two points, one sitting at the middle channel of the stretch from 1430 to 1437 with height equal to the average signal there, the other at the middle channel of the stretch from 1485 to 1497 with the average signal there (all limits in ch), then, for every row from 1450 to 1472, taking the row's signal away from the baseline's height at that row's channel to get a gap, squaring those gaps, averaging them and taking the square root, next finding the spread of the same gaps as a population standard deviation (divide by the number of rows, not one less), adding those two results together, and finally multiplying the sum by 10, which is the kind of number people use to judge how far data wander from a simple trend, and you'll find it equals 44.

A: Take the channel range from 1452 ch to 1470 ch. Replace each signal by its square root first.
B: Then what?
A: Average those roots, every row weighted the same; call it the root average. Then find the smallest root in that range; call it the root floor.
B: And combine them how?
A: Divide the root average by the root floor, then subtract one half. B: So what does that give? 0.519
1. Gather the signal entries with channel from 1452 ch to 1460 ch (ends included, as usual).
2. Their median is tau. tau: 72.3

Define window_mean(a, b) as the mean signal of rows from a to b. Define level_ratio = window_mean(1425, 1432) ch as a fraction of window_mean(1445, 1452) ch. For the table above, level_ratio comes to 0.95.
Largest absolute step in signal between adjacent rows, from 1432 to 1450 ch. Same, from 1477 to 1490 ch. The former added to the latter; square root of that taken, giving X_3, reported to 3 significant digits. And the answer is 2.48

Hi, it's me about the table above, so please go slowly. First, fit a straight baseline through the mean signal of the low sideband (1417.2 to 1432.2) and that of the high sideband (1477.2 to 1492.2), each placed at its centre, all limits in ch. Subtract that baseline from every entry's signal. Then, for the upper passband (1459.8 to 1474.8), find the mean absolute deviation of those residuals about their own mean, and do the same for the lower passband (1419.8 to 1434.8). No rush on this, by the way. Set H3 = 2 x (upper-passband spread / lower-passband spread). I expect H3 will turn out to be 2.3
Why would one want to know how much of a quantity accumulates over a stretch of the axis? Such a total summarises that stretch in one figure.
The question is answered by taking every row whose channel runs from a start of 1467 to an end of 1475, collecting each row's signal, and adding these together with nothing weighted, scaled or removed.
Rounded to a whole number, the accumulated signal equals 208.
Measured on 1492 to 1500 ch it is 211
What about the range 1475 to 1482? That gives 211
